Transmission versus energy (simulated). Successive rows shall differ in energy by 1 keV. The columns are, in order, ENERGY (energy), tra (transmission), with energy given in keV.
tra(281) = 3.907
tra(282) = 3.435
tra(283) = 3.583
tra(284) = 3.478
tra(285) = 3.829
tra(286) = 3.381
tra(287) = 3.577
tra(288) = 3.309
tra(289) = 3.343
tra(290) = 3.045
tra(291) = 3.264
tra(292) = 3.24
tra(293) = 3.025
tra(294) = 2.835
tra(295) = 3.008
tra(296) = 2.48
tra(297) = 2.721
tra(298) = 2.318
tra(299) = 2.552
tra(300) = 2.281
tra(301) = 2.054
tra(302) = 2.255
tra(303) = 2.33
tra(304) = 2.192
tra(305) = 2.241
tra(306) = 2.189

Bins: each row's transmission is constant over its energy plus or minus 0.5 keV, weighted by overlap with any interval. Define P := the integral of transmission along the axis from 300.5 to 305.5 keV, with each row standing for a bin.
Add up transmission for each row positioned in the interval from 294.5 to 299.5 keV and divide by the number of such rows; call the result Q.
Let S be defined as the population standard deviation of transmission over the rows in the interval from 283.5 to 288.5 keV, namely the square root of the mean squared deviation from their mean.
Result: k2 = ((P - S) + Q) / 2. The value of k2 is 6.8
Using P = 11.1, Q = 2.6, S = 0.181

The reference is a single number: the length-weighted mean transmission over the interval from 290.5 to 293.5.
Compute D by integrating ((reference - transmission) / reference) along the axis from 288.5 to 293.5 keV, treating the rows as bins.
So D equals 0.0 keV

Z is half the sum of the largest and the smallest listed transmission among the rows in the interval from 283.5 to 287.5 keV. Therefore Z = 3.6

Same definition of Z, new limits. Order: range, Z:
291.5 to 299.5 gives 2.8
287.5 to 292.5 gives 3.2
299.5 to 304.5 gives 2.2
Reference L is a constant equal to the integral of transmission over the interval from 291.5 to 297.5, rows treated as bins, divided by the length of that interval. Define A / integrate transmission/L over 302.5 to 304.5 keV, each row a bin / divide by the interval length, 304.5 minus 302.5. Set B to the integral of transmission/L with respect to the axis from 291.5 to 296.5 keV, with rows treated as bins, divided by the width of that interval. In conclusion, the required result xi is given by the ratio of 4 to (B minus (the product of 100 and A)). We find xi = -0.052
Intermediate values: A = 0.78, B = 1.01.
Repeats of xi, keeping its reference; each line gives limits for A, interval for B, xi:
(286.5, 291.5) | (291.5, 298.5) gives -0.035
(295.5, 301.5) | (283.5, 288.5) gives -0.049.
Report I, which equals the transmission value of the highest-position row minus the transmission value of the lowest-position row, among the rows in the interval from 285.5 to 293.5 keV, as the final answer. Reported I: -0.36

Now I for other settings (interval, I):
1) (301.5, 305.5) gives -0.01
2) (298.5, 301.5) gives -0.50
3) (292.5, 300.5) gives -0.74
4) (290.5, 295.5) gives -0.26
